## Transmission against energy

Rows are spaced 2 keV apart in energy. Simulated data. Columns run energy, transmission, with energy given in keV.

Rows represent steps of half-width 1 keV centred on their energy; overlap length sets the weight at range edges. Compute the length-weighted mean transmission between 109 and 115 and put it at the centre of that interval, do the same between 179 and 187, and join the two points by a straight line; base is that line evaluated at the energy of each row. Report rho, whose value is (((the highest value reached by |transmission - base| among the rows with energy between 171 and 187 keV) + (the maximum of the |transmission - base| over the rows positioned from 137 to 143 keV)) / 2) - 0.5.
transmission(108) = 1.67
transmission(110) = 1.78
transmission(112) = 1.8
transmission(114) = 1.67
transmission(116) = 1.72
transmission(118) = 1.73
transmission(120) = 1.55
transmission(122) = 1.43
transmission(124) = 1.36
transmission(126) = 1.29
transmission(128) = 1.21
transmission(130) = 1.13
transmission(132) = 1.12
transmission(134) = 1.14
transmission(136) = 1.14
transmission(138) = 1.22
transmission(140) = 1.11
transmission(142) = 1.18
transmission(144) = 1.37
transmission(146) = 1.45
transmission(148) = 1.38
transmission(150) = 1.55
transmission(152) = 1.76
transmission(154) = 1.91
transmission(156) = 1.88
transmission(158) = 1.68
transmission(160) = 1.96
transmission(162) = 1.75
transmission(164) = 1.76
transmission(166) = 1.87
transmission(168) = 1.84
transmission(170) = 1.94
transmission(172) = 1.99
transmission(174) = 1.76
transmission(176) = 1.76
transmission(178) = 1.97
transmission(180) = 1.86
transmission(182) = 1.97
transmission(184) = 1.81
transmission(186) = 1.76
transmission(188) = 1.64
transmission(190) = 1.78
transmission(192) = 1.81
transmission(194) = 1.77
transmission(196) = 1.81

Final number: -0.08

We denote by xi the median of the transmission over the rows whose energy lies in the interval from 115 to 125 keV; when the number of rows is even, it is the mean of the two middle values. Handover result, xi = 1.55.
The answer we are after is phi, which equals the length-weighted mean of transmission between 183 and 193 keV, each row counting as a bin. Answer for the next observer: 1.76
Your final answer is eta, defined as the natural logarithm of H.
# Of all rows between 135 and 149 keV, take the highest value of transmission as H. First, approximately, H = 1.45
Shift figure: 0.37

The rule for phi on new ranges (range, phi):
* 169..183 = 1.89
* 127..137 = 1.15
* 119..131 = 1.33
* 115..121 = 1.67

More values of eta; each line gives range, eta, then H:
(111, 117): 0.59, 1.8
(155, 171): 0.67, 1.96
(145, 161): 0.67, 1.96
